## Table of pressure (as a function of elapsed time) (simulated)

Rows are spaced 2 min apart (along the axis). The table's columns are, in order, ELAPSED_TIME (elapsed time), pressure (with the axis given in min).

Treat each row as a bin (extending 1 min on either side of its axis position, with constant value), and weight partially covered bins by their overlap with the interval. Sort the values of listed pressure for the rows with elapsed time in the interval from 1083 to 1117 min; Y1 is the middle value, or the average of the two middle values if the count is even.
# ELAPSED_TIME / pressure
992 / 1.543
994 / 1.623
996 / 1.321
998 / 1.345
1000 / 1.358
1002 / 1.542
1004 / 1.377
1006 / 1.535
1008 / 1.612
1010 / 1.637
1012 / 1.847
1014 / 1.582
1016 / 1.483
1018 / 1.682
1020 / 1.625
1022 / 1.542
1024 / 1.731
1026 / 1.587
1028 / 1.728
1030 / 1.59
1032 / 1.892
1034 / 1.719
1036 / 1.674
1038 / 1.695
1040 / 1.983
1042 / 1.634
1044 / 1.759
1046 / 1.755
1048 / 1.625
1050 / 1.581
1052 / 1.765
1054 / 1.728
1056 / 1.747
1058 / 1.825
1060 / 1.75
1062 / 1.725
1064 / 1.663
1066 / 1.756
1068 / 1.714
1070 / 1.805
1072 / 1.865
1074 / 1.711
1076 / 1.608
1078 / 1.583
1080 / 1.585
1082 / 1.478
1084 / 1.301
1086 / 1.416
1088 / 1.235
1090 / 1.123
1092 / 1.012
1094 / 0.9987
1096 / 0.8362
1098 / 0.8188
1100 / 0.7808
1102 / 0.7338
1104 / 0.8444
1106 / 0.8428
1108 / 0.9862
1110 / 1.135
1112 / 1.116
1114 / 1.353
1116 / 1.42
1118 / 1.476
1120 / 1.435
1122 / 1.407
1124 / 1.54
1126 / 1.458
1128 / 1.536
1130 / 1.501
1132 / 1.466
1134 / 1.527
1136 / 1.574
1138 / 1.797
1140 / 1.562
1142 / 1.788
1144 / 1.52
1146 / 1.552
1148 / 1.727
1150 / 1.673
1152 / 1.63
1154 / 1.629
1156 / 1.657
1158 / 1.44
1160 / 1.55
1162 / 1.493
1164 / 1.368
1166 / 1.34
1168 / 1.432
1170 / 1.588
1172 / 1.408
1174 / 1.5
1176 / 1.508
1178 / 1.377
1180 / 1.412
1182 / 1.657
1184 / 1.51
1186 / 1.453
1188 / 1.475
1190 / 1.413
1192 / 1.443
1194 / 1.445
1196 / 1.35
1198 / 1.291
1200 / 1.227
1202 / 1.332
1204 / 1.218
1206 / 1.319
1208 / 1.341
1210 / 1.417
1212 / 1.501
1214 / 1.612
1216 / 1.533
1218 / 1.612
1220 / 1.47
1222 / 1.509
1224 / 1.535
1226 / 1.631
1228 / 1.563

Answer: 1.01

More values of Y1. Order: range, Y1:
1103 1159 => 1.51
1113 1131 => 1.46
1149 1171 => 1.55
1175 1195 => 1.45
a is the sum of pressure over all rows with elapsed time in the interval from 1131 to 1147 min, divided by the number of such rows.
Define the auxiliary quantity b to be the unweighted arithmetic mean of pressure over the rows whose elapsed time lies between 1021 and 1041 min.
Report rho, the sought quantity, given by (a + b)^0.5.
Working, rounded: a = 1.60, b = 1.71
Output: 1.82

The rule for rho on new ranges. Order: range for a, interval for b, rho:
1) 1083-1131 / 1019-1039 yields 1.69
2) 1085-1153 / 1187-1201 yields 1.64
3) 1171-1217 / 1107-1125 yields 1.66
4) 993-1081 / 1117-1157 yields 1.80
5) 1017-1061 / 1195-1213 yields 1.74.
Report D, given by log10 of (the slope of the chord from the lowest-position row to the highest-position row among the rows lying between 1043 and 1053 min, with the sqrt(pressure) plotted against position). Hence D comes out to -3.5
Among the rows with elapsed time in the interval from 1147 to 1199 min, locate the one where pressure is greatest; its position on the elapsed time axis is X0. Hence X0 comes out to 1148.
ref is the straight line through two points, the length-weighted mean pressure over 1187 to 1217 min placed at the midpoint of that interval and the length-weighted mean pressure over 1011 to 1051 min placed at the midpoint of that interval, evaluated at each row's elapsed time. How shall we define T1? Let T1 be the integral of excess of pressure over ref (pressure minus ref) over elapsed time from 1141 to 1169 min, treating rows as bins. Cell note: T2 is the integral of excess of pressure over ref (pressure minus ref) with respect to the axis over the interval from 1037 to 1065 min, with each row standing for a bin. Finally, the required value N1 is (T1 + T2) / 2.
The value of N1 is 2.3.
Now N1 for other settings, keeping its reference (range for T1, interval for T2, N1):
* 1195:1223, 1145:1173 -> 1.3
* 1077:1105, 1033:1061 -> -5.4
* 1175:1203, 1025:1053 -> 0.6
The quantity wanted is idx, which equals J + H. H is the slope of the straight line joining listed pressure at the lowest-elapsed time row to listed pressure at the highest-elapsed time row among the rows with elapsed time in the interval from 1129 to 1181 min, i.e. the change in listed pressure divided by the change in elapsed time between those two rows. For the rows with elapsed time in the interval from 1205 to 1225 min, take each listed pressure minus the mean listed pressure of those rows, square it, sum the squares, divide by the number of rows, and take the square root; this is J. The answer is 0.094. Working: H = -0.002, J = 0.095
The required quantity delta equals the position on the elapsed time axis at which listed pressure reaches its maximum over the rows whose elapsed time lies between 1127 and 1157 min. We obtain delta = 1138 min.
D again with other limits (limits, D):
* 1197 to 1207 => -2.8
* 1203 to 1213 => -1.8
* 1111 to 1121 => -1.8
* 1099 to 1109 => -1.9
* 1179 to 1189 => -2.5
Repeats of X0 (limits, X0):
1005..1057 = 1040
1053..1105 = 1072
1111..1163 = 1138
